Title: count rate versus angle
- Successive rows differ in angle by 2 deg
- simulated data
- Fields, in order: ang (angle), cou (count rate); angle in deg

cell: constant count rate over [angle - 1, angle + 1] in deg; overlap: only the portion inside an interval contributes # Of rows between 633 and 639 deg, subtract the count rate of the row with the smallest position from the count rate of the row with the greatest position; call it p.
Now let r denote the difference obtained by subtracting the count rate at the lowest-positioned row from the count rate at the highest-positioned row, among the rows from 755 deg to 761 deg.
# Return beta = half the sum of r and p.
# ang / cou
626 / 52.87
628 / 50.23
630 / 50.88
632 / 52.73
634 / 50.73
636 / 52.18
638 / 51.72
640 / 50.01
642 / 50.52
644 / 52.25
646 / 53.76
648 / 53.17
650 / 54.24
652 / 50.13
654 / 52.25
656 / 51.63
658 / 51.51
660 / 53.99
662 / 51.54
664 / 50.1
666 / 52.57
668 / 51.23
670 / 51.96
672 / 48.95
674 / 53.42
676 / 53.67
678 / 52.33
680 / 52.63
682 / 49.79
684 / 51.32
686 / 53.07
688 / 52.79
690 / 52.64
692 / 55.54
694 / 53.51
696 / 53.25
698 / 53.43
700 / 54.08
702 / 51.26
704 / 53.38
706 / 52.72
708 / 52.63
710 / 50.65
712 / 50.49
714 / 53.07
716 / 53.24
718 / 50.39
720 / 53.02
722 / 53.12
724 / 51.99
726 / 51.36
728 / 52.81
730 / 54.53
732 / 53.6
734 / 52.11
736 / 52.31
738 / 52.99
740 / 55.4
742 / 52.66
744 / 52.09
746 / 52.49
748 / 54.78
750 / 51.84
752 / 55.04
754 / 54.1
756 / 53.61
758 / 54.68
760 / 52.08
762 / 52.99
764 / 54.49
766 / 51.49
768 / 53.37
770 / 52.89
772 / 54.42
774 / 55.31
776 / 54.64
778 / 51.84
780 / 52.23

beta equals -0.3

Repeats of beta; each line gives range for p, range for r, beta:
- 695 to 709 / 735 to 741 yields 1.2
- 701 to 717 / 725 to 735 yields 1.4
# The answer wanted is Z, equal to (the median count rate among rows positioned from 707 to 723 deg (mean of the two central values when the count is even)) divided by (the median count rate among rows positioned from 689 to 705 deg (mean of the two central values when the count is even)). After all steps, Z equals 0.99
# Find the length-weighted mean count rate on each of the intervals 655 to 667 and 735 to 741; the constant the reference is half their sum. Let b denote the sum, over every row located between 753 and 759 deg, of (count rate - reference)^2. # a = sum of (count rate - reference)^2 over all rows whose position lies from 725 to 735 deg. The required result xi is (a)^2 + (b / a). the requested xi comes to 40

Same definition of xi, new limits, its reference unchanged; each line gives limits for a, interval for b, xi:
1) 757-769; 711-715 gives 88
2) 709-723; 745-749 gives 238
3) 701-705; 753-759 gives 9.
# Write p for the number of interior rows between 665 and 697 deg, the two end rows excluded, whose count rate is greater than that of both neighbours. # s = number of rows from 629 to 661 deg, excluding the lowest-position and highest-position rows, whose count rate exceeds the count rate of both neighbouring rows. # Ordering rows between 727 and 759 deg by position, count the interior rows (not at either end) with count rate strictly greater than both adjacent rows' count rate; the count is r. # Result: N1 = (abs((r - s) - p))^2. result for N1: 36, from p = 5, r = 4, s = 5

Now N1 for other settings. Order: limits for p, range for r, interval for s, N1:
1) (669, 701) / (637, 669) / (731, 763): 9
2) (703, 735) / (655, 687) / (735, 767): 9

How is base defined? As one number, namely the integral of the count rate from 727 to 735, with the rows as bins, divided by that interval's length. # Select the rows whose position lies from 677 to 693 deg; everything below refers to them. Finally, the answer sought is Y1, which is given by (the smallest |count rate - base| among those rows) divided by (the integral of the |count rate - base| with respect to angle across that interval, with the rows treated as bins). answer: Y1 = 0.009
